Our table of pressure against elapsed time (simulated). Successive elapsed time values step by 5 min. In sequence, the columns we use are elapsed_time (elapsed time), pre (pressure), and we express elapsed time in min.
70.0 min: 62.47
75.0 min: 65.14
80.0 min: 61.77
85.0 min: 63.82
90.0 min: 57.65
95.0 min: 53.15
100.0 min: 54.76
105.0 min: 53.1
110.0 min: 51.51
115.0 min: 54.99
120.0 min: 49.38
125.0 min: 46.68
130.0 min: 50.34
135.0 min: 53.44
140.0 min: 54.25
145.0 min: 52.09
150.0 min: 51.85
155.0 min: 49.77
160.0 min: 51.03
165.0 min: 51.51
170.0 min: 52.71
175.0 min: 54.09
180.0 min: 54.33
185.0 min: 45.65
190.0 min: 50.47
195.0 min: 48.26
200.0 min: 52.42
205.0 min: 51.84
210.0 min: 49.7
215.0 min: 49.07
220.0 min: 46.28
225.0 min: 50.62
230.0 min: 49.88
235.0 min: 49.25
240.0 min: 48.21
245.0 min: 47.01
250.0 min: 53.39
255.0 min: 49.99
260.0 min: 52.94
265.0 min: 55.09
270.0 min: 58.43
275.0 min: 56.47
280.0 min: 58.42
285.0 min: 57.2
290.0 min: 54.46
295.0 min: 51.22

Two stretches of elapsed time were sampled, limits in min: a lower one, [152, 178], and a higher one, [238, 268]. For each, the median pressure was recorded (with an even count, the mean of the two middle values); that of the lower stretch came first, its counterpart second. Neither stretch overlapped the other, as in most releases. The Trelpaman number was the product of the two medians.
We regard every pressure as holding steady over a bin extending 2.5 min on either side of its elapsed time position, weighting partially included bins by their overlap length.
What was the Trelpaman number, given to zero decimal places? 2651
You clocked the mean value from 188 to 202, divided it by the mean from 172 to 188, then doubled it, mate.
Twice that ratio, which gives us 2.0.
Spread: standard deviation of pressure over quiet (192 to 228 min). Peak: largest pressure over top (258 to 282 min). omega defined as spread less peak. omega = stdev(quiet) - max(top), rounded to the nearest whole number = -56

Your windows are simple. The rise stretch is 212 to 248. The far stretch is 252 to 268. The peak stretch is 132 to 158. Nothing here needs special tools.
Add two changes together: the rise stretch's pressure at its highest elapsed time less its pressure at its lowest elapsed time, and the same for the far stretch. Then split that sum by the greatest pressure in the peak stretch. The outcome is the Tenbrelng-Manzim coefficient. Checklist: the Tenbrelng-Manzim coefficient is 0.056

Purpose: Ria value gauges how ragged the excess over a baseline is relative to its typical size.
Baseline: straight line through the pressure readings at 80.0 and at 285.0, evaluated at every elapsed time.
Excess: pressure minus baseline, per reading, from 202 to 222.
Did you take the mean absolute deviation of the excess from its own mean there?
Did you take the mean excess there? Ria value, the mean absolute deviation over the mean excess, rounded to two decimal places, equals -0.15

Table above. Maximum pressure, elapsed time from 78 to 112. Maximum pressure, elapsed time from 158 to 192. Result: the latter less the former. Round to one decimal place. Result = -9.5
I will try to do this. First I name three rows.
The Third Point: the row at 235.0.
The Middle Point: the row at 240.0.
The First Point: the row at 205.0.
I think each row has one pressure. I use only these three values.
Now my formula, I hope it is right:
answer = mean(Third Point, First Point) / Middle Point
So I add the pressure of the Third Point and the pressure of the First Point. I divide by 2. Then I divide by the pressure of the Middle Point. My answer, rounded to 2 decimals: 1.05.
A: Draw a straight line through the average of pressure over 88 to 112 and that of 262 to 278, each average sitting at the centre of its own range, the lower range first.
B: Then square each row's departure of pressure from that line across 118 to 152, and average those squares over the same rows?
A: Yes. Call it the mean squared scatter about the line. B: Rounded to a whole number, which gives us 17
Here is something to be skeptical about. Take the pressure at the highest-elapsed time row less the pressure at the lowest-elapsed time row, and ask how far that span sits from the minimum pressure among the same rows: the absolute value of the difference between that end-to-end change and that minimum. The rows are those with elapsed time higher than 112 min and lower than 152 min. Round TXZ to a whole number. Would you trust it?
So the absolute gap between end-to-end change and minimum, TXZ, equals 50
